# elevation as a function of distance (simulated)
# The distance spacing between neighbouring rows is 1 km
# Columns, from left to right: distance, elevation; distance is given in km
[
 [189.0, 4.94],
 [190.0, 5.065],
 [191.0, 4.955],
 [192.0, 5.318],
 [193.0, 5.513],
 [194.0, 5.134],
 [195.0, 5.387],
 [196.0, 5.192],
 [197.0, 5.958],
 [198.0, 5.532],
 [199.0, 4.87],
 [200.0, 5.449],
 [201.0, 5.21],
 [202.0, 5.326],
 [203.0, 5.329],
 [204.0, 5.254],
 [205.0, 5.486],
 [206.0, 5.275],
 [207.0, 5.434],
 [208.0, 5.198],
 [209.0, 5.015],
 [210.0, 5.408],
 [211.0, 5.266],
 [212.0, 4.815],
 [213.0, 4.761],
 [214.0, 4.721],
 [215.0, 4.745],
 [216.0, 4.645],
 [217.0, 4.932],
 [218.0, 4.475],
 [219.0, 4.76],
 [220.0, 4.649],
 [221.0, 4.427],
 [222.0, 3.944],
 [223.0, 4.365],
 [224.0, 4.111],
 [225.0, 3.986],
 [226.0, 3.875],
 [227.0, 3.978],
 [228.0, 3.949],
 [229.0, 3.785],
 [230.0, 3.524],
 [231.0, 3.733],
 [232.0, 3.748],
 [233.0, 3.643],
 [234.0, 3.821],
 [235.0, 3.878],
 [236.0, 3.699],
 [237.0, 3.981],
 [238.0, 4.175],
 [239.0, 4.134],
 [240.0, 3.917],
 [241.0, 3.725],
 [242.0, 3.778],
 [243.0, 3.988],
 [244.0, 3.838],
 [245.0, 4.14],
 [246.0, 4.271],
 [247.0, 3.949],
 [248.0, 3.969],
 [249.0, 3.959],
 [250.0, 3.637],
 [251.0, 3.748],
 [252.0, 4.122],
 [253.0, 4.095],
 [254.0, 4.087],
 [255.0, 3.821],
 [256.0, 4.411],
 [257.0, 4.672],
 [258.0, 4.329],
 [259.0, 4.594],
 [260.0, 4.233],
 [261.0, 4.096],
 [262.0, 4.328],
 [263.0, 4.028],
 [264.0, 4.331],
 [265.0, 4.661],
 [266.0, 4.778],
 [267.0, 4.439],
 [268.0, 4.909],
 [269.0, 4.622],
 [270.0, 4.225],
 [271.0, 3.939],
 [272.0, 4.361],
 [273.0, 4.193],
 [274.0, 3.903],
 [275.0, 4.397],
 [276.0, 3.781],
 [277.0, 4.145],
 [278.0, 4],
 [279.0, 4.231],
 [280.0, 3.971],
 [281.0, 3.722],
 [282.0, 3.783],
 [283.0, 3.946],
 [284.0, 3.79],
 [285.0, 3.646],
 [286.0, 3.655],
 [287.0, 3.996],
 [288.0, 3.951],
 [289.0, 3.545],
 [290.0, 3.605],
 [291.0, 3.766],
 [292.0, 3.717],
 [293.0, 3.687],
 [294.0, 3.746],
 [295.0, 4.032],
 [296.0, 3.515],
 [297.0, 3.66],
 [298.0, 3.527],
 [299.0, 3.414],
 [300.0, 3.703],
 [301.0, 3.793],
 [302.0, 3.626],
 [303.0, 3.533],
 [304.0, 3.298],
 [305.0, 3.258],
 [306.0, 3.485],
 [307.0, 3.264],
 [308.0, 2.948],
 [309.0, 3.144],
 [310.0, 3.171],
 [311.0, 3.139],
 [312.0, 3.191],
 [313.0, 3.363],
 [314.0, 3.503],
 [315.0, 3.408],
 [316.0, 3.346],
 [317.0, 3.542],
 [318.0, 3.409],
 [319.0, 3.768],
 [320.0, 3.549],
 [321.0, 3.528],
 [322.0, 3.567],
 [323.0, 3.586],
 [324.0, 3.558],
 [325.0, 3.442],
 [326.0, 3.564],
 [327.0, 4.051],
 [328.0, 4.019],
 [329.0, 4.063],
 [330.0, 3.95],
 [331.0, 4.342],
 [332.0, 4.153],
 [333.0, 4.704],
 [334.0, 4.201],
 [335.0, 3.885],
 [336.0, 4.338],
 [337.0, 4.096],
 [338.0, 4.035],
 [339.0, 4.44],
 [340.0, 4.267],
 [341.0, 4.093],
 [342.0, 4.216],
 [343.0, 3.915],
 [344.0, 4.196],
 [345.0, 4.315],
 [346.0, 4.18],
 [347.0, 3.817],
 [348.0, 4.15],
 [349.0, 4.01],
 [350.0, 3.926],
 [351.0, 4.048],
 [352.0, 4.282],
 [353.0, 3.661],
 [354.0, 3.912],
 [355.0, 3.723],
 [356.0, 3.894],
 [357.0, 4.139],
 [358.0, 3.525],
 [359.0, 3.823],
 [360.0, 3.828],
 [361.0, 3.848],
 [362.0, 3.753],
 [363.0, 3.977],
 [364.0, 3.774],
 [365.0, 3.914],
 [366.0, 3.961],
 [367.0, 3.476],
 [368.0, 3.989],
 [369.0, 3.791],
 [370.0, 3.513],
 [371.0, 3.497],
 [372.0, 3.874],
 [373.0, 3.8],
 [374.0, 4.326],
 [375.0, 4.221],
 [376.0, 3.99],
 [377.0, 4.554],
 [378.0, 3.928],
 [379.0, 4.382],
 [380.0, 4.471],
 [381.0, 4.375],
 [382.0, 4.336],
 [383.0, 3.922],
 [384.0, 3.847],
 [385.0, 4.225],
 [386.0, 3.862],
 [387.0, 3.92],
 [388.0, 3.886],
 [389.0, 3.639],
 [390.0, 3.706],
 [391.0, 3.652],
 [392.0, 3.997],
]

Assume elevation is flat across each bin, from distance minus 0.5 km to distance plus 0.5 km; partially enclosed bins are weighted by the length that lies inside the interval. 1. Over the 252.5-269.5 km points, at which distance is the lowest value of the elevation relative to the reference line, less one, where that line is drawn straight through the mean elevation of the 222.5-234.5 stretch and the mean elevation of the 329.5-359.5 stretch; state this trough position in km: 255.0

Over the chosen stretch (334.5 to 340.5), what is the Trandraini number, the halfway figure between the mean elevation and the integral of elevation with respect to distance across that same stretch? 15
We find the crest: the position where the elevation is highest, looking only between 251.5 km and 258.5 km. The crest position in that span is 257.0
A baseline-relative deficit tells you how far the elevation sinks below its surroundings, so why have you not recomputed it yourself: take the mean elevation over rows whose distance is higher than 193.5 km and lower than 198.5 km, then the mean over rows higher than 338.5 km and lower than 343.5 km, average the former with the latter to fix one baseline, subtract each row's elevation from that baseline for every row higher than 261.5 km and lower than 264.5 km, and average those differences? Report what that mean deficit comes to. 0.58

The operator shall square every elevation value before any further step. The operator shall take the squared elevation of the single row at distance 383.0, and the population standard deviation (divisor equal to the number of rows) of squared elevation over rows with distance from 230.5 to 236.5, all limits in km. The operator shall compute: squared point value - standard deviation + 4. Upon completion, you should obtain 18.8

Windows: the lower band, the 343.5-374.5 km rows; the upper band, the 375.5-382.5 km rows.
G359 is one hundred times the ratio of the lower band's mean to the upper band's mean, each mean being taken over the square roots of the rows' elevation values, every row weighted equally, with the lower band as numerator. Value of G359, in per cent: 95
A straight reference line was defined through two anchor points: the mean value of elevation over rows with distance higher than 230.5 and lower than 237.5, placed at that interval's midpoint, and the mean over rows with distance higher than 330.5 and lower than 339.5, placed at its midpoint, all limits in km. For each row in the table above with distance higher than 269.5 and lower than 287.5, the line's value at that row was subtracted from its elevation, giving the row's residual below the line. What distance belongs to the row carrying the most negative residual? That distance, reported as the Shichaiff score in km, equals 285.0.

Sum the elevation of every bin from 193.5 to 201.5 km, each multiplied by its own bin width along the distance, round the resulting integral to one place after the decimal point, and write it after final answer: 42.7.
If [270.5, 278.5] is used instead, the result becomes 32.7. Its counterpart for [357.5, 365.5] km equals 30.4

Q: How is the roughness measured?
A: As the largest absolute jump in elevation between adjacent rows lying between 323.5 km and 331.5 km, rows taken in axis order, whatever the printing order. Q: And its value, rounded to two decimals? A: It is 0.49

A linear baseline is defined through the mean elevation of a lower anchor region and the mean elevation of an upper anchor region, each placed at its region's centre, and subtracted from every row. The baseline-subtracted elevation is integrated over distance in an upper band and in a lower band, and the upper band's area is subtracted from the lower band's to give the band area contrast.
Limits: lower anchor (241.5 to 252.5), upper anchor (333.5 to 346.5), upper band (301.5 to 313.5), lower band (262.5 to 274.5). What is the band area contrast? 14.1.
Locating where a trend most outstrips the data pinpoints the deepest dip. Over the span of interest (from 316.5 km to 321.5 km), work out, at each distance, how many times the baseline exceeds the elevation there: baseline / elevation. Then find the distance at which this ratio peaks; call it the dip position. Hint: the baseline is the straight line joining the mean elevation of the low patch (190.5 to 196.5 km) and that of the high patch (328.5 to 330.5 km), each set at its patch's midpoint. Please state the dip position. 318.0 km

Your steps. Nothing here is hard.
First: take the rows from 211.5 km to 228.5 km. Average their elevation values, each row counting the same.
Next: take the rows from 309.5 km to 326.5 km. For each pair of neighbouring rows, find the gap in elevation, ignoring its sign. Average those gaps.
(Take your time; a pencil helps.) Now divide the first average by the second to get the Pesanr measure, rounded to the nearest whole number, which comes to 39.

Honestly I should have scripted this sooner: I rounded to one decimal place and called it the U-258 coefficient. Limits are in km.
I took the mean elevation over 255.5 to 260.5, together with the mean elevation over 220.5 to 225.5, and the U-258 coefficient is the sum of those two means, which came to 8.6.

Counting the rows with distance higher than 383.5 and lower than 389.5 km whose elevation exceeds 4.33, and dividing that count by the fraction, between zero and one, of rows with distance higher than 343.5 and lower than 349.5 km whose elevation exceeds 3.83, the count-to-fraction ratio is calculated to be 0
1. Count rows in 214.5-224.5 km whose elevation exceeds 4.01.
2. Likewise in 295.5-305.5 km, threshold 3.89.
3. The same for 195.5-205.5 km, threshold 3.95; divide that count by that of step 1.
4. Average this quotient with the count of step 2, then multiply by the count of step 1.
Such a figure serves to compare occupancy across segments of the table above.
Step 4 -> 5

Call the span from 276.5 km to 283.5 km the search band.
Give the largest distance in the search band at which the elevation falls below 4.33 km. 283.0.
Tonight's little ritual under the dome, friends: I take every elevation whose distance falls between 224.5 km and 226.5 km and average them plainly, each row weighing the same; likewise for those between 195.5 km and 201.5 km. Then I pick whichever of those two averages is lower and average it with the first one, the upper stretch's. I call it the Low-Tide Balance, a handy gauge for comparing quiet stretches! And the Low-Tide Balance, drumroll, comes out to 3.9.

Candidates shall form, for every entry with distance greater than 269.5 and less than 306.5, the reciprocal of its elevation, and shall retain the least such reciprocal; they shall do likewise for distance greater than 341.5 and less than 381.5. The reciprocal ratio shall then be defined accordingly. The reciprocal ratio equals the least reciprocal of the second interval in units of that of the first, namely 0.97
